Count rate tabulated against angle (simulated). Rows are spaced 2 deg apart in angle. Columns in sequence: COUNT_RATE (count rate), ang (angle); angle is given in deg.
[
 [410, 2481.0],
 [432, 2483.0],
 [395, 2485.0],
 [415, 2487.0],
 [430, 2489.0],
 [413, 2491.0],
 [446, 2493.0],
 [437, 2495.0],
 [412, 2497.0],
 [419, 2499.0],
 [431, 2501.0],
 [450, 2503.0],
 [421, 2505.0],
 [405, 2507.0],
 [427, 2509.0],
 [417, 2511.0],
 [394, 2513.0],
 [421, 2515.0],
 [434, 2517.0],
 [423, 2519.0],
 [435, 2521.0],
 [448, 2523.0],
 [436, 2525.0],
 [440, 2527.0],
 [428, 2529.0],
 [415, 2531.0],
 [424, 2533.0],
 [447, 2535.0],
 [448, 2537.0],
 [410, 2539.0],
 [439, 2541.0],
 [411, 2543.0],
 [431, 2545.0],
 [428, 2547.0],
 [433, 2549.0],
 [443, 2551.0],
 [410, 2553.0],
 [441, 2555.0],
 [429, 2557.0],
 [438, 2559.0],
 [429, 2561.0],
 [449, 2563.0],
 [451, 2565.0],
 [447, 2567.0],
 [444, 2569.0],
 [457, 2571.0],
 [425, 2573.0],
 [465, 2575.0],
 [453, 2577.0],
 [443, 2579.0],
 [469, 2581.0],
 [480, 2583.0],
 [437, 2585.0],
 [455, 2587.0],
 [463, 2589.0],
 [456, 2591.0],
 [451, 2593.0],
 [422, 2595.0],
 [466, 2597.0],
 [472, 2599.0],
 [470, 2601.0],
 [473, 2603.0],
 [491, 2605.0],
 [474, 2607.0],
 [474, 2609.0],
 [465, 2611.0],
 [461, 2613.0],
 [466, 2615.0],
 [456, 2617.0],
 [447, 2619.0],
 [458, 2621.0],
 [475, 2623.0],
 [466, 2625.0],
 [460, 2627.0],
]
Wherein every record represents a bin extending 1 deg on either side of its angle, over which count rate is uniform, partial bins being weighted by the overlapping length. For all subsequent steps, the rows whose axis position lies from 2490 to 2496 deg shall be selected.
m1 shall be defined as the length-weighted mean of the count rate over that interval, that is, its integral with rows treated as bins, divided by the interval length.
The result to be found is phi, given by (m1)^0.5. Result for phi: 20.8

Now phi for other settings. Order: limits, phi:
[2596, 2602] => 21.7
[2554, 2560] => 20.9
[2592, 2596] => 20.9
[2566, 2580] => 21.2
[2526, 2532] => 20.7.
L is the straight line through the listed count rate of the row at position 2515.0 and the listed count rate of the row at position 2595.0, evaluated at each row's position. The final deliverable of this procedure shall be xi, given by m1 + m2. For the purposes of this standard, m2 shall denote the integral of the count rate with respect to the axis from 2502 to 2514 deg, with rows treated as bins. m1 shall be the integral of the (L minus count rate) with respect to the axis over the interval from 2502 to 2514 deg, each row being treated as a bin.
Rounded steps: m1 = 23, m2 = 5028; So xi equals 5051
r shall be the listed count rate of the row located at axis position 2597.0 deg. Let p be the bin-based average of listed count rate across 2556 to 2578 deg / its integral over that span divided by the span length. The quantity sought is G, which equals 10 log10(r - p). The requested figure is 13.4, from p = 444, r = 466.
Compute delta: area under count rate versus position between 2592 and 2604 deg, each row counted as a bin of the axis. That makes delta 5508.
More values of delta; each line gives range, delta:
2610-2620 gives 4590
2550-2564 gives 6078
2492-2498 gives 2590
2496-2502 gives 2524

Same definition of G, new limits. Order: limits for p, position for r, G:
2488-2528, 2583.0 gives 17.2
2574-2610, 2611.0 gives 4.9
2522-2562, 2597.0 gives 15.4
